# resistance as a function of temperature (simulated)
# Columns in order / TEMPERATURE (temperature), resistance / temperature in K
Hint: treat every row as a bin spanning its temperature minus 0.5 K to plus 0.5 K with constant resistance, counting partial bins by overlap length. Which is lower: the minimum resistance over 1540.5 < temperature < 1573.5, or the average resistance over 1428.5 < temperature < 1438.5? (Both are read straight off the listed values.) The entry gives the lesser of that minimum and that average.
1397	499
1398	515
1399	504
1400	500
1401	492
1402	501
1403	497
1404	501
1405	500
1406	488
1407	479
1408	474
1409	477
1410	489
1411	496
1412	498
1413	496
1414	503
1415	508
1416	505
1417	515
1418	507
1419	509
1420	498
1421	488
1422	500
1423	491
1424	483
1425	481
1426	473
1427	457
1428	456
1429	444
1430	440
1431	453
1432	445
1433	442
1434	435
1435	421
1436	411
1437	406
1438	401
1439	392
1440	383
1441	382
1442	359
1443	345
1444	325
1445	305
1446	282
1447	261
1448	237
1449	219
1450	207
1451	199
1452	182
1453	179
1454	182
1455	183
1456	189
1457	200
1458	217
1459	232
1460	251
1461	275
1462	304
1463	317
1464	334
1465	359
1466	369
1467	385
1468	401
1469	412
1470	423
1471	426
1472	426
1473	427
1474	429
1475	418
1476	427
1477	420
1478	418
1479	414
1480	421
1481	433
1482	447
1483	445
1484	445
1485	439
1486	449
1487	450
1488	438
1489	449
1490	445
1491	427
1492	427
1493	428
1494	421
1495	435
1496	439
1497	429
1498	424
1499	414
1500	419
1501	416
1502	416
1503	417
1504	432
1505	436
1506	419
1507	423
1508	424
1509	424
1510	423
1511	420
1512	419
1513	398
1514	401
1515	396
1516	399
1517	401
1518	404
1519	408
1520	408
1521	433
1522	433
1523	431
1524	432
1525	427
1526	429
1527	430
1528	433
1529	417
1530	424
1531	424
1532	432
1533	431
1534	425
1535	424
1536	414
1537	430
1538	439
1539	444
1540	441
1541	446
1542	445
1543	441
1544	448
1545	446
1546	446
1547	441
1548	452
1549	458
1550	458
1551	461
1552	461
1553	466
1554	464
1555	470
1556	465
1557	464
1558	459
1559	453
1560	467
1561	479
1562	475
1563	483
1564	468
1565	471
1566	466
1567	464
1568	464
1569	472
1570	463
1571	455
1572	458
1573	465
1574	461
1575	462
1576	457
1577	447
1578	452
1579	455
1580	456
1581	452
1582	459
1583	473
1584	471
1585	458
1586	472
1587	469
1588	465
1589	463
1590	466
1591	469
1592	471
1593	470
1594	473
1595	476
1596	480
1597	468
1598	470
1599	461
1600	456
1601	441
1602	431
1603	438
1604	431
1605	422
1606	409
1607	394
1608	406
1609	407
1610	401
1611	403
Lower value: 430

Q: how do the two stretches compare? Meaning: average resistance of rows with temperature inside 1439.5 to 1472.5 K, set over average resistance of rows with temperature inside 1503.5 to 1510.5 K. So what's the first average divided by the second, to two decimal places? 0.69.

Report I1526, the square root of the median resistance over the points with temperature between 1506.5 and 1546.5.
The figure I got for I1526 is 20.6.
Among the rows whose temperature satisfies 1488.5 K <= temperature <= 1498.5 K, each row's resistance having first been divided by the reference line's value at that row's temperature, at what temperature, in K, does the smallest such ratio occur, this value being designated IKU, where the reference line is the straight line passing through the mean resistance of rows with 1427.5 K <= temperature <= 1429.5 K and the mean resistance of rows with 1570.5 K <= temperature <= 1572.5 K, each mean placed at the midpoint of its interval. 1494 K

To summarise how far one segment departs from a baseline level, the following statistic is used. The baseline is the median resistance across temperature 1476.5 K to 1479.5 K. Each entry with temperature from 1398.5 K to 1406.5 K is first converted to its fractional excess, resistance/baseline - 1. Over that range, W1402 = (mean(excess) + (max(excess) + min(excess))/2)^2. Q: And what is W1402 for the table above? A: 0.14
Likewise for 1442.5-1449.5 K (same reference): 0.42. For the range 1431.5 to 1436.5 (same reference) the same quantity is 0.00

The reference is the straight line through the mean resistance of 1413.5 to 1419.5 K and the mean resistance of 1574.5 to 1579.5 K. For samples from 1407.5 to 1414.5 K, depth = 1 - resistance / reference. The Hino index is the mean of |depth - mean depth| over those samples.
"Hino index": 0.019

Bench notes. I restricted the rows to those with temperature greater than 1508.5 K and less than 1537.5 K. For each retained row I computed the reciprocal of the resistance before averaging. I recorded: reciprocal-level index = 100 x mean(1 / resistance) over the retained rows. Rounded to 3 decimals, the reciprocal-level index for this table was 0.238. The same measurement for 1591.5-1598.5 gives 0.212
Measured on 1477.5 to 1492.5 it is 0.229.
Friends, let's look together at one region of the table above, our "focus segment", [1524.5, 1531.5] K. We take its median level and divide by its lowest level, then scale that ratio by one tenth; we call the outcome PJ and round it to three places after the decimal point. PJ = 0.102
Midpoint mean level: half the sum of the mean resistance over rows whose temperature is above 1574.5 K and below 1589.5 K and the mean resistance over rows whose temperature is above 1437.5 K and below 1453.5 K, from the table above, 376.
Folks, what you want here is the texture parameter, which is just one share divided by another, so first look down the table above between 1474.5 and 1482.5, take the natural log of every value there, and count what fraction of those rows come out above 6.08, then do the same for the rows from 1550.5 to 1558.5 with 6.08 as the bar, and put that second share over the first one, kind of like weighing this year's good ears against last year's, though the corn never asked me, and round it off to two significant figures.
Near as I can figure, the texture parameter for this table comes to 8.0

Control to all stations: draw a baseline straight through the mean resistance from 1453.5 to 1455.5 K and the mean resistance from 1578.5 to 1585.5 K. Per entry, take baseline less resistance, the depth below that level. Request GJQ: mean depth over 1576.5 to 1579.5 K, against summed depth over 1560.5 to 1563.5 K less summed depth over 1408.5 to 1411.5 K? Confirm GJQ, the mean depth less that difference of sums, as -1019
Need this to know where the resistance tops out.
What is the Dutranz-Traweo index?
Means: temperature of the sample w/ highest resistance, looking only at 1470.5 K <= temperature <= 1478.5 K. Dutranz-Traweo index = 1474 K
